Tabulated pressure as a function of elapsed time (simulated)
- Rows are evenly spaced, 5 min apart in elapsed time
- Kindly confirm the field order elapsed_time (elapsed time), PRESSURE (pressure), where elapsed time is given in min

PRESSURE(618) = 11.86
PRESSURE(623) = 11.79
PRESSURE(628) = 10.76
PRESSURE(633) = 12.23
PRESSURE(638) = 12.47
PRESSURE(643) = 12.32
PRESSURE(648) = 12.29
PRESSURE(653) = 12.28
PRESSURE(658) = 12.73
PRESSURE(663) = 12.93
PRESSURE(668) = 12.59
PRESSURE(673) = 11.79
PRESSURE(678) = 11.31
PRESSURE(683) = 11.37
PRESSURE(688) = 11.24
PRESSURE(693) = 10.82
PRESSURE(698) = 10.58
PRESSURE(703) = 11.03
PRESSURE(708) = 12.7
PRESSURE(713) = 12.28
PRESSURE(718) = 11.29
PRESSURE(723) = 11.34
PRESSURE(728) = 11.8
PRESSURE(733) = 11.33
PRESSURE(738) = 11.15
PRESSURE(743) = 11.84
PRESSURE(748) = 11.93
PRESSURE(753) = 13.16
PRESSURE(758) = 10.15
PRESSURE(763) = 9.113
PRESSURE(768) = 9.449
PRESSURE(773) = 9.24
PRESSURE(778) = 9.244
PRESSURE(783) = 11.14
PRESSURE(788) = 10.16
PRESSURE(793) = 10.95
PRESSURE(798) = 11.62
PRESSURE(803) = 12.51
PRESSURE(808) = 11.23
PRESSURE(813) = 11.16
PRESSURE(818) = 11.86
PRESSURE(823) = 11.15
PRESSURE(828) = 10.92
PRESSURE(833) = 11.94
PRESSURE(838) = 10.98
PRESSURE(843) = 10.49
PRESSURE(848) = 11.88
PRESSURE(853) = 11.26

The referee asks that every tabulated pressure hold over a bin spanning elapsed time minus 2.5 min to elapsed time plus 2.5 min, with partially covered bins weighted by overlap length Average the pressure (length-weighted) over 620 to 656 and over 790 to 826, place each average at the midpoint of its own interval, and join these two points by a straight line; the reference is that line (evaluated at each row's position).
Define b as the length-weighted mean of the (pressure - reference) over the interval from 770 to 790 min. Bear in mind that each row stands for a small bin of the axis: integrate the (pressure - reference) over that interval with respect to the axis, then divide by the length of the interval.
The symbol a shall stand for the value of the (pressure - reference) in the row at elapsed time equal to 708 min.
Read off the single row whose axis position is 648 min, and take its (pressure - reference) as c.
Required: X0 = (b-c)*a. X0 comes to -1.7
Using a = 0.9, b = -1.6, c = 0.30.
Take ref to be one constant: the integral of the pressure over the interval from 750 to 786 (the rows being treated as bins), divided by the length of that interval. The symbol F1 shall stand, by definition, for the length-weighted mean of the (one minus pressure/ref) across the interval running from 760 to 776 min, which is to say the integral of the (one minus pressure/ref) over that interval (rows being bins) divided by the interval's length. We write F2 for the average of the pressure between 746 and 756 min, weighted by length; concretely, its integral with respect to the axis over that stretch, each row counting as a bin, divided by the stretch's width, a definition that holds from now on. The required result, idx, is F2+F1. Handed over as 12.5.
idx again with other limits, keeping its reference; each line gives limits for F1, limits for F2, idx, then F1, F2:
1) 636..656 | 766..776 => 9.1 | -0.206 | 9.33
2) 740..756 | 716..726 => 11.1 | -0.192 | 11.34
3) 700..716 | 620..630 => 11.2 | -0.166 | 11.33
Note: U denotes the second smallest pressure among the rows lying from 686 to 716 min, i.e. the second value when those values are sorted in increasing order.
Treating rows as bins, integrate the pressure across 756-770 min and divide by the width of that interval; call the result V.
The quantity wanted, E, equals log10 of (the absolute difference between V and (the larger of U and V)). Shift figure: 0.1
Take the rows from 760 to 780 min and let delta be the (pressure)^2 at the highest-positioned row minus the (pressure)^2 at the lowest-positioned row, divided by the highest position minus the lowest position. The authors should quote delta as 0.2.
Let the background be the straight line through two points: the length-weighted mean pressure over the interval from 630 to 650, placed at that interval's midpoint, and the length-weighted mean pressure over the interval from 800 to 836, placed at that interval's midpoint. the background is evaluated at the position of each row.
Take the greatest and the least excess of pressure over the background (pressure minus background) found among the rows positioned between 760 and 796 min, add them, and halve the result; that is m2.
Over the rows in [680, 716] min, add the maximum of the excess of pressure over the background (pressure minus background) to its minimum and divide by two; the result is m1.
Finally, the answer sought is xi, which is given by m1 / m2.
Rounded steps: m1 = -0.38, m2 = -1.6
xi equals 0.2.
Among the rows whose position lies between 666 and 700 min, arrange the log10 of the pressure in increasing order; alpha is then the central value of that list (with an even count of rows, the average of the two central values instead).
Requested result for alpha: 1.05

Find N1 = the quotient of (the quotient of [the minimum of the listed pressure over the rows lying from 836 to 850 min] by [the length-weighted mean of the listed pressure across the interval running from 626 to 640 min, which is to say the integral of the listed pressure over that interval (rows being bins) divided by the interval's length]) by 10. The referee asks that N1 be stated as 0.089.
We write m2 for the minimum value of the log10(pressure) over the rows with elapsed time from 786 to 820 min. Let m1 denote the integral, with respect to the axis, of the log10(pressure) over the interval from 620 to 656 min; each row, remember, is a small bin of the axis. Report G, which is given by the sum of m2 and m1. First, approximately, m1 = 38.9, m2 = 1.01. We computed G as 39.88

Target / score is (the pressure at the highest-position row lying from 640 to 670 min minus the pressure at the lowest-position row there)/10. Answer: 0.0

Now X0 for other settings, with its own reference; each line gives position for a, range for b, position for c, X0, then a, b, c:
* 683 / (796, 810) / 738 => -0.4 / -0.5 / 0.3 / -0.55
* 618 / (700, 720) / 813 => -0.1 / -0.2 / 0.0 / -0.29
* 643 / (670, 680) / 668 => -0.3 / 0.3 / -0.3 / 0.66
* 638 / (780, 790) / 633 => -0.5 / 0.4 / -0.9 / 0.19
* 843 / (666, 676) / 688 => -0.7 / -0.9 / 0.2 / -0.62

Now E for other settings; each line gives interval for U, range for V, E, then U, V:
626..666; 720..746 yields -0.1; 12.23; 11.5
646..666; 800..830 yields -0.1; 12.29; 11.5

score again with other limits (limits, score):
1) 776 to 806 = 0.3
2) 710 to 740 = -0.1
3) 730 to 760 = -0.1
